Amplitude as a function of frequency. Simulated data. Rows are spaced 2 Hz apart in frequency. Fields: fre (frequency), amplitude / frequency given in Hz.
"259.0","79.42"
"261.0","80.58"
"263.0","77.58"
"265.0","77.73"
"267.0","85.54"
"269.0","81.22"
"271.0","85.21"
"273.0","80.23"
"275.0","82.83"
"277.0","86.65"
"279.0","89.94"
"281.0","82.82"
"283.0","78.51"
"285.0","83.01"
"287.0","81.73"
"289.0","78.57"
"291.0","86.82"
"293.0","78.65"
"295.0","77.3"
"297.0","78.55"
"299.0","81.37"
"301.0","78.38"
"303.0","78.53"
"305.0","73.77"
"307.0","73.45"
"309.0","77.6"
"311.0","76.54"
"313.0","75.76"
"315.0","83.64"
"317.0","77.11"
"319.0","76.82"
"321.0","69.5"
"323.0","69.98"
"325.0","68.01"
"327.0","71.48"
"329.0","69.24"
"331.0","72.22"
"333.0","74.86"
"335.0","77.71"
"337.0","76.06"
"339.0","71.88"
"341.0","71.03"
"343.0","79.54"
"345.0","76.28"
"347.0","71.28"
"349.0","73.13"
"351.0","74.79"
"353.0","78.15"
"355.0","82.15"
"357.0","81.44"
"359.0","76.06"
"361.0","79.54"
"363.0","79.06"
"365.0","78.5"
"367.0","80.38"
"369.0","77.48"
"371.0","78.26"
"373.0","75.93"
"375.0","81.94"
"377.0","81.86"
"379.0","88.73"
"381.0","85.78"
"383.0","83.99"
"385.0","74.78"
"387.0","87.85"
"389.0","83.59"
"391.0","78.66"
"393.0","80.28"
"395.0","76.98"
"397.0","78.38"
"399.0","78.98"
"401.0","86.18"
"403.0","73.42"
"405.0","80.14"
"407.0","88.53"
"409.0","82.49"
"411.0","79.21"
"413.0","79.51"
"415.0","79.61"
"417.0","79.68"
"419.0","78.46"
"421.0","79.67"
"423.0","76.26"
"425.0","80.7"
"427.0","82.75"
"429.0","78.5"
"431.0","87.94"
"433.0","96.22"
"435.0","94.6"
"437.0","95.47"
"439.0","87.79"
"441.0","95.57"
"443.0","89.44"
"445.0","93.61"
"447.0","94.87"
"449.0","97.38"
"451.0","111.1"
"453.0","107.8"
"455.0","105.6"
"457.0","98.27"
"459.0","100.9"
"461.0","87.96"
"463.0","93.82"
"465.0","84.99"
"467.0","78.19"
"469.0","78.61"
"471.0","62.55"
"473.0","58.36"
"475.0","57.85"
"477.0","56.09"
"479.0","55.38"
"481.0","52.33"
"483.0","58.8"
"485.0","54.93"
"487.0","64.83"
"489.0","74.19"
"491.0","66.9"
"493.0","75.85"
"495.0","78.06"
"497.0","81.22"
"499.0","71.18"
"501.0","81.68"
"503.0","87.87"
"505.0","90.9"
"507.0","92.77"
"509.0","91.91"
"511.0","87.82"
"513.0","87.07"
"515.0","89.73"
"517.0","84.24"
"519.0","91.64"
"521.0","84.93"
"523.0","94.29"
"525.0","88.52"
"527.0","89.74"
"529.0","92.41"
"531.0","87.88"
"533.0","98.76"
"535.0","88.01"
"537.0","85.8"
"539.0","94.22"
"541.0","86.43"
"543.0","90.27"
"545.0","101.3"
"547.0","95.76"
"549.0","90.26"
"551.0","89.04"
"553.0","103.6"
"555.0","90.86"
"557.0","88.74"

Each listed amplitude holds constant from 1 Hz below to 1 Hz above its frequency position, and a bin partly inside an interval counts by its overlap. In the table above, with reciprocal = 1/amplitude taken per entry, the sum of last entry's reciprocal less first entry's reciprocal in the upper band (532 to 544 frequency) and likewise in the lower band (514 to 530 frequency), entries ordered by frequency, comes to 0.0006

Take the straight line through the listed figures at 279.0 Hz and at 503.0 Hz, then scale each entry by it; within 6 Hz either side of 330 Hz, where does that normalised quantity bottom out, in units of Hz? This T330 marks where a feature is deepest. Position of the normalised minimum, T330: 325.0 Hz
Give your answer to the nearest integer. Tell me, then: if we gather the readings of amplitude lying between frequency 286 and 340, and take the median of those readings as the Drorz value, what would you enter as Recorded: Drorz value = 77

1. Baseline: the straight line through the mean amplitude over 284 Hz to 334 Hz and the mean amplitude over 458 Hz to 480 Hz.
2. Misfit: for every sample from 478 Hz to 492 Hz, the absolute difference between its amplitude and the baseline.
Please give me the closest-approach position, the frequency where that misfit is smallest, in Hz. 489.0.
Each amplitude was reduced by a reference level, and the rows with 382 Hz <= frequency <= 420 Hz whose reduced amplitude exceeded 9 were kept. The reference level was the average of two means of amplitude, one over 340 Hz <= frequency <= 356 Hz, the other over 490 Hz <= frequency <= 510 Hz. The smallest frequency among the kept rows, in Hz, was 387.0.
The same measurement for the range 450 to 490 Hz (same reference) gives 451.0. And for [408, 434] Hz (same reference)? 431.0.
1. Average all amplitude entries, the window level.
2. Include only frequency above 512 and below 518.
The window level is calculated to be 87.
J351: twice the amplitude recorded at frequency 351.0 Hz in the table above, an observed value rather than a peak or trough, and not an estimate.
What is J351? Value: 150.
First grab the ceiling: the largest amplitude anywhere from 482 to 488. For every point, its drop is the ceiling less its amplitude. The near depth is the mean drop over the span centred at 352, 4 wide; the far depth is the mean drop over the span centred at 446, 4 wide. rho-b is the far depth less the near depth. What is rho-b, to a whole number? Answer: -18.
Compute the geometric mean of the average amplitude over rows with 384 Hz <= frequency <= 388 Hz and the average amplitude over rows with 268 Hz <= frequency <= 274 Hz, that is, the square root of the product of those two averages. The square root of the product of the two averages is 82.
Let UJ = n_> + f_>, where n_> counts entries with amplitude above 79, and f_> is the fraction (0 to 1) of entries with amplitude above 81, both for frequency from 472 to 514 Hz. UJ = 8.4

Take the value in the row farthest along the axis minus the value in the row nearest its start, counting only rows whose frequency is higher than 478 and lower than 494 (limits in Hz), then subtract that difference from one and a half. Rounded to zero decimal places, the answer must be -19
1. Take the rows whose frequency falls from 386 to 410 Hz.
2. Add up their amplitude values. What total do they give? 975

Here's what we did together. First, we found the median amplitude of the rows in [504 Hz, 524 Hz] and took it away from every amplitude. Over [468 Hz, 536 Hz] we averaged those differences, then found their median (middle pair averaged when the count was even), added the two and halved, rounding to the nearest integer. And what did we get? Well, -10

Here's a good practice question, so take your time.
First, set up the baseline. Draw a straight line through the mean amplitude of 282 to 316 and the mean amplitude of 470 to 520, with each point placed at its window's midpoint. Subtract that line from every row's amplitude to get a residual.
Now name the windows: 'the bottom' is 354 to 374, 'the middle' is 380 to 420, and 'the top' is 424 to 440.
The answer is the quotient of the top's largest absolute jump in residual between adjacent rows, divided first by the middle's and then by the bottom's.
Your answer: 0.14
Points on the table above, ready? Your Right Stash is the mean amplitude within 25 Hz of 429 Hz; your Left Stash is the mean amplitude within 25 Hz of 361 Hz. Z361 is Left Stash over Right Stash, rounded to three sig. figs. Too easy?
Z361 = 0.891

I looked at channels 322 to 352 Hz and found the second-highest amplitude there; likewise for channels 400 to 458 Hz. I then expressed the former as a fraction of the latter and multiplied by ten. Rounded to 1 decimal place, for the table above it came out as 7.2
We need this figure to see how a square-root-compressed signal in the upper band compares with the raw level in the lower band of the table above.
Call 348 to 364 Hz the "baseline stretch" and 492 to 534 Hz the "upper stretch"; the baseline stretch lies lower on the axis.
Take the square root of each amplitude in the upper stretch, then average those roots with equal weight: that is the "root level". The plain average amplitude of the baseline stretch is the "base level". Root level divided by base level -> 0.119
